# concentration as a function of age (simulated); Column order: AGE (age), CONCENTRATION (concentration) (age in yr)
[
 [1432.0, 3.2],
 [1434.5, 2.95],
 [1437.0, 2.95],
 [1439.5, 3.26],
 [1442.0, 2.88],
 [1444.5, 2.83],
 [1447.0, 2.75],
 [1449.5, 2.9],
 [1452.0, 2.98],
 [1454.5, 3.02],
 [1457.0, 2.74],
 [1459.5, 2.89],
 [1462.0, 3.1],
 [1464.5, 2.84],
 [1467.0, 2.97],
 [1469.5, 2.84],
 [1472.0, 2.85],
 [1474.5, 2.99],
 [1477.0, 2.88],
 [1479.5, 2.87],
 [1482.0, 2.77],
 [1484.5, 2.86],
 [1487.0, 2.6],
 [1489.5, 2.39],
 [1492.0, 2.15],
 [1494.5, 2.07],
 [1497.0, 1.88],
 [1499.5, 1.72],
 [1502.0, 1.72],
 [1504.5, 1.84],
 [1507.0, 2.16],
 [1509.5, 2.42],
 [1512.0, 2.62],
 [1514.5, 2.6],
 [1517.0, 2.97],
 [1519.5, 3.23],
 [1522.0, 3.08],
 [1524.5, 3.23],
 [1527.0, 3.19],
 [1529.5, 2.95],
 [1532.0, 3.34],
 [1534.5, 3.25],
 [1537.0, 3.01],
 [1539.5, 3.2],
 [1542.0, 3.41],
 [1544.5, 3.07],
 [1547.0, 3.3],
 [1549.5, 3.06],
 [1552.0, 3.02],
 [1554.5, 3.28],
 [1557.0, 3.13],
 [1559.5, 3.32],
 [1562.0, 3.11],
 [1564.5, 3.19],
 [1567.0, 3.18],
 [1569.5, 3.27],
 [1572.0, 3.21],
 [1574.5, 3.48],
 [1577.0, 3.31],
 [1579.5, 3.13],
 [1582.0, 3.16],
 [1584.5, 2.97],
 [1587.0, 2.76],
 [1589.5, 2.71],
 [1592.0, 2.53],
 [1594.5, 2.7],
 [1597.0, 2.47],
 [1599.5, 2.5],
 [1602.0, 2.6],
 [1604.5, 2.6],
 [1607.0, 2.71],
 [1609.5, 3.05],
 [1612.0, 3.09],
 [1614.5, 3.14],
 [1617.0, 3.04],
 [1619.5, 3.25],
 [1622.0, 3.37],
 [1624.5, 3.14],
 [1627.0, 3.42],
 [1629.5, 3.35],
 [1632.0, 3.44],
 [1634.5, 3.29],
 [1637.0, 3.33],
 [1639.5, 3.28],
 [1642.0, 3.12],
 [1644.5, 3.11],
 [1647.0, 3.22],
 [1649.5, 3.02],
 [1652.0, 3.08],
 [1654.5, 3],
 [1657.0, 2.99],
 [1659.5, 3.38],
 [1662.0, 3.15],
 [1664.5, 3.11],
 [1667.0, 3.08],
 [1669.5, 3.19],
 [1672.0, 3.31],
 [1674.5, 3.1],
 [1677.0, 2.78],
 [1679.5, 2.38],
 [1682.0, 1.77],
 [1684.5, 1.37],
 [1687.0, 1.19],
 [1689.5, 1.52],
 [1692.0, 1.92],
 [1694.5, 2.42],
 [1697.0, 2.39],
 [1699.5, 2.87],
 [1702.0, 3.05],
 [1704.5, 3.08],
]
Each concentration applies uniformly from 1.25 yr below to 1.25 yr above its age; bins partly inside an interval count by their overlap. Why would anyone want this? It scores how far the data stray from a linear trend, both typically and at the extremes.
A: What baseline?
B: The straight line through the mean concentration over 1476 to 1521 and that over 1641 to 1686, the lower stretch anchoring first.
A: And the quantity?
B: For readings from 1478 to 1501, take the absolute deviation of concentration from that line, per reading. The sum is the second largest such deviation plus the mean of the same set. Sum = 0.9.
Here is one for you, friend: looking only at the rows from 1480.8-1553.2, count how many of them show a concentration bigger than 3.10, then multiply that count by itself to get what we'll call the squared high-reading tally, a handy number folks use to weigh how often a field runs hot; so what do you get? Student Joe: 64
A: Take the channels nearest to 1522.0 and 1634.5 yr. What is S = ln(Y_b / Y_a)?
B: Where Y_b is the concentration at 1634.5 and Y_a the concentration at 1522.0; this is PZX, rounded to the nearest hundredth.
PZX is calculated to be 0.07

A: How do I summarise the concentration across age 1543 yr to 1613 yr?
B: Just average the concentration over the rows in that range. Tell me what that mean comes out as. 3.00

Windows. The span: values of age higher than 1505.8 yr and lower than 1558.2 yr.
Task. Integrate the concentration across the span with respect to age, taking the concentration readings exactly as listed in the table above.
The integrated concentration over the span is 159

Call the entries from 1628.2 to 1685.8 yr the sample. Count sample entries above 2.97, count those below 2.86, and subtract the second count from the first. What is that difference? 15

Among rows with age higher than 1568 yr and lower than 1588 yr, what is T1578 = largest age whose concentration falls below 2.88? 1587.0 yr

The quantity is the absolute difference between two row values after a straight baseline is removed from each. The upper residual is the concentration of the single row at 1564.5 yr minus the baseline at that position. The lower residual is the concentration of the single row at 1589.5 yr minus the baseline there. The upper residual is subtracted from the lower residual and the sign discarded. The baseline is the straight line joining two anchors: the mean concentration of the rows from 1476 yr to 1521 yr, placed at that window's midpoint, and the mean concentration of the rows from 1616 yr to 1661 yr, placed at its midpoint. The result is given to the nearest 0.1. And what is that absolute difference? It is 0.6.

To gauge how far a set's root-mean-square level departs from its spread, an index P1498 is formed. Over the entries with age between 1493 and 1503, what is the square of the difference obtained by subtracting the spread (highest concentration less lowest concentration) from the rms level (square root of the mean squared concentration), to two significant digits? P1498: 2.3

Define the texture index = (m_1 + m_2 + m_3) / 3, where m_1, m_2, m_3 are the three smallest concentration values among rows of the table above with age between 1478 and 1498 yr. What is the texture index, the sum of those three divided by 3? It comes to 2.03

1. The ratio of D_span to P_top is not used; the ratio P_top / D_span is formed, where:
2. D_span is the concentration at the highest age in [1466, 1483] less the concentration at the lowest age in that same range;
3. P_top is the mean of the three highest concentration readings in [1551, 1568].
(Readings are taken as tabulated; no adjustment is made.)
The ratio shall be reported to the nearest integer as -16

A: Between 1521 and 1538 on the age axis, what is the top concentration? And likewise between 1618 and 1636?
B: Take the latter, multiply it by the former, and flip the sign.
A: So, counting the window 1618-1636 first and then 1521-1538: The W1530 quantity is -11.5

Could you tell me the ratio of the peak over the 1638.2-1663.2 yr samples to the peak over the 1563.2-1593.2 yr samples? 0.97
